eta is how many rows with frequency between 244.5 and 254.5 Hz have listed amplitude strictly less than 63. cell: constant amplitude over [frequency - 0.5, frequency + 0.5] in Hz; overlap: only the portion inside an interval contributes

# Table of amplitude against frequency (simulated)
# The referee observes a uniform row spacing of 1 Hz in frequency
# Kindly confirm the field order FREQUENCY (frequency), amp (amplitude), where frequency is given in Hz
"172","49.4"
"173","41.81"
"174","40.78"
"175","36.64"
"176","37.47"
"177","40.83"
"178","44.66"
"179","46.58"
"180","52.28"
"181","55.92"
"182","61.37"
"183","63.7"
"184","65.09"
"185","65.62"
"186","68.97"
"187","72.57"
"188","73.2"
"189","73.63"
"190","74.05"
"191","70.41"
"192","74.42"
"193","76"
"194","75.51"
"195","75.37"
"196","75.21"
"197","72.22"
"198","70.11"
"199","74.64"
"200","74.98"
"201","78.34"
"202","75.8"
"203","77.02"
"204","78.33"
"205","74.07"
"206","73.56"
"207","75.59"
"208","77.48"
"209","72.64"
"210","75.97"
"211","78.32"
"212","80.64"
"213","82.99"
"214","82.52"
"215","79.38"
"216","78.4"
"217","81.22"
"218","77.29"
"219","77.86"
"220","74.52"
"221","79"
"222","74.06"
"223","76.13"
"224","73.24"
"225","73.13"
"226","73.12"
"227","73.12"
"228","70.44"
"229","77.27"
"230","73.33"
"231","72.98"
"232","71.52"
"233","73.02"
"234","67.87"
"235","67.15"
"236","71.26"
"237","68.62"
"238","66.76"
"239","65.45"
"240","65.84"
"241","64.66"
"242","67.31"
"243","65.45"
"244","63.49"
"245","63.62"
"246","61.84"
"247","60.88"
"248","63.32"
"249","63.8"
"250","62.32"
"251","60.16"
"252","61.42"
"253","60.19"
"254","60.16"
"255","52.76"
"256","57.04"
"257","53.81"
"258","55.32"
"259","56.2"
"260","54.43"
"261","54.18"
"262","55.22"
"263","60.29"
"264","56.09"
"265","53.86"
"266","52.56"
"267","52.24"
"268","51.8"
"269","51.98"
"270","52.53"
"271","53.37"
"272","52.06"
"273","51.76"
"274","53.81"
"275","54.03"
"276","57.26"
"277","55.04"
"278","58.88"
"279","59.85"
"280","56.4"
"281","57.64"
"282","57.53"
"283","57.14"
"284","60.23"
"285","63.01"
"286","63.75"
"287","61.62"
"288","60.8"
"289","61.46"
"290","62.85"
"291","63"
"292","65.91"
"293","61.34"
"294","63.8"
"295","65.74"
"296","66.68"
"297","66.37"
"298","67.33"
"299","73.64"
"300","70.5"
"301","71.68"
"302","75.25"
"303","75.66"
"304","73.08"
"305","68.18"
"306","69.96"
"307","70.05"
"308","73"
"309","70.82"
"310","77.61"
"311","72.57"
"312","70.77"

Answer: 7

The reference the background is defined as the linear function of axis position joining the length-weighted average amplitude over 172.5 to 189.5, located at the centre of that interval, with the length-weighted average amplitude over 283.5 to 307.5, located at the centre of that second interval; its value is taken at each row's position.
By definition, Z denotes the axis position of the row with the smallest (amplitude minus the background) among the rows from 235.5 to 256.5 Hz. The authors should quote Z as 255 Hz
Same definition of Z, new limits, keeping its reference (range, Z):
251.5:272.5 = 272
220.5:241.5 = 241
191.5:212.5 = 198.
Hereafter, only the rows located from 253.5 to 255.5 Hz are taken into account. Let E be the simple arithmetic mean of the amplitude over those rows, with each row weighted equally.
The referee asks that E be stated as 56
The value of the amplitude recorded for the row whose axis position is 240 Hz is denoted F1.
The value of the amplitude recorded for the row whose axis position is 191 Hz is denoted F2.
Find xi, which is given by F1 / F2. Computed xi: 0.94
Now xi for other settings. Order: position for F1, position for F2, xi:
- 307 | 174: 1.72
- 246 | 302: 0.82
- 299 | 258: 1.33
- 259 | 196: 0.75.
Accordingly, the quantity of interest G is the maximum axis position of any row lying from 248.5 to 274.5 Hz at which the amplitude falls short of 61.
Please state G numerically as 274 Hz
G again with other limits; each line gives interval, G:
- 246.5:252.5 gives 251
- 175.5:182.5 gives 181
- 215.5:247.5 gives 247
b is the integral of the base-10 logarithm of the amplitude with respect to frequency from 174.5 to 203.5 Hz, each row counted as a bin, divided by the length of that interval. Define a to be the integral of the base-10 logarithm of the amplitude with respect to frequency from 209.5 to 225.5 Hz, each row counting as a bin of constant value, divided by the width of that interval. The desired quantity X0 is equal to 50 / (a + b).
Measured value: 13.5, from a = 1.89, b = 1.81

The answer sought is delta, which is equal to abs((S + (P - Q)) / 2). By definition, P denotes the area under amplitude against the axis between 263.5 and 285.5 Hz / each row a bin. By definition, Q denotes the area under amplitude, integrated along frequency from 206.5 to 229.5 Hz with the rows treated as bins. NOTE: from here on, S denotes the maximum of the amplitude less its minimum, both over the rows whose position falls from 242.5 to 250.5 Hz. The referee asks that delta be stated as 270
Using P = 1219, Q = 1764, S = 5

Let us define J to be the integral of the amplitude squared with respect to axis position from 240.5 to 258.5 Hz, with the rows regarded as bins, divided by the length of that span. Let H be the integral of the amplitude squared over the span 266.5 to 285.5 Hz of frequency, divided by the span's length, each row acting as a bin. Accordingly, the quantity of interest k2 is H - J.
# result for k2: -630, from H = 3103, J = 3733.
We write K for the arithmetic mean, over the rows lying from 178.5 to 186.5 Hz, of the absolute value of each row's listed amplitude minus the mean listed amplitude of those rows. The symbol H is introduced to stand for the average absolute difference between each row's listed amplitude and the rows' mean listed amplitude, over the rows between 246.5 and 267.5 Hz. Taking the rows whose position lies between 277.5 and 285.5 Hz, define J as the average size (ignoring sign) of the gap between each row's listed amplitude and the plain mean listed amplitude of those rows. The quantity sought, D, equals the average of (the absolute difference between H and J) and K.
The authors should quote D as 4.0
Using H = 3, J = 1.7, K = 6.3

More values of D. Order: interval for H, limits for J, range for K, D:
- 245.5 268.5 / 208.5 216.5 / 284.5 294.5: 1.1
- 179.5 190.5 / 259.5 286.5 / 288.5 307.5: 3.4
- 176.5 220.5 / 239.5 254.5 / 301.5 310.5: 3.8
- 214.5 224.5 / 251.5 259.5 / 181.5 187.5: 1.8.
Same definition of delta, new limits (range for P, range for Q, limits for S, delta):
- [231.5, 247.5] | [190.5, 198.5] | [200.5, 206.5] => 240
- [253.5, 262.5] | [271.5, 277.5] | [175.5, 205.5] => 108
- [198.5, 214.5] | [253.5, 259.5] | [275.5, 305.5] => 459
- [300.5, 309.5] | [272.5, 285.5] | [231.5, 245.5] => 43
